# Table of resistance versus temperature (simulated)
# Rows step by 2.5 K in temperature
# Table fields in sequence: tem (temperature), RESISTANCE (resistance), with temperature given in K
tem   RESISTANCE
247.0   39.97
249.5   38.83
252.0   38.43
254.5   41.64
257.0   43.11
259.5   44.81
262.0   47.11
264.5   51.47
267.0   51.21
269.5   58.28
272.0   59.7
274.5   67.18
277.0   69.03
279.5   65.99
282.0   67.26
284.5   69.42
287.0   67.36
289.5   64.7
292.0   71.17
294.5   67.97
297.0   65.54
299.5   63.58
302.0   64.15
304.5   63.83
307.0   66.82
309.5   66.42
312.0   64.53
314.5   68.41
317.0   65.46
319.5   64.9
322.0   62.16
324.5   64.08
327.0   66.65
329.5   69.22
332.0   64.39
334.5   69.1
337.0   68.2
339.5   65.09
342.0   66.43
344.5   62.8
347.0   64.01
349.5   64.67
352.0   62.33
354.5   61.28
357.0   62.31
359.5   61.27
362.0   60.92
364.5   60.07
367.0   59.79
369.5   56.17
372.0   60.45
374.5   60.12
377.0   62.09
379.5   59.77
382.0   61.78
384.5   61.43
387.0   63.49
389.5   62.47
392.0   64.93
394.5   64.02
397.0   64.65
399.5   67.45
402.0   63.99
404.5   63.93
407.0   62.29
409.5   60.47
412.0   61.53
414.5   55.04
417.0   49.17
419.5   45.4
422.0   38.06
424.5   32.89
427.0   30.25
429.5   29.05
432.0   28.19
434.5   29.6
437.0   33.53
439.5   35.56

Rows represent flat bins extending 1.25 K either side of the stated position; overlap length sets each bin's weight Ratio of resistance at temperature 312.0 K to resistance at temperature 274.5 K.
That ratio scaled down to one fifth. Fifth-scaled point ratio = 0.19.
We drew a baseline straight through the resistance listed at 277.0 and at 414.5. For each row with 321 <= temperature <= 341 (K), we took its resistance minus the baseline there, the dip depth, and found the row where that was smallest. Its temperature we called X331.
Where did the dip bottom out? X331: 322.0 K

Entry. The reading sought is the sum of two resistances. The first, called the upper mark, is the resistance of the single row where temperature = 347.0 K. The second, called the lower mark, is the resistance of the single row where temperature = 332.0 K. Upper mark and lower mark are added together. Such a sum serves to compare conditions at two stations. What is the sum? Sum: 128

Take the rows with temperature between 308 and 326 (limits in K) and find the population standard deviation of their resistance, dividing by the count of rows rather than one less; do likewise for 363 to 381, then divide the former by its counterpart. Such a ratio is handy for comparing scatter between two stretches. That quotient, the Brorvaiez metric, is 1.1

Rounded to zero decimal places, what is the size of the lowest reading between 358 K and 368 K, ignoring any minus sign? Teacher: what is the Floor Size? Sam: 60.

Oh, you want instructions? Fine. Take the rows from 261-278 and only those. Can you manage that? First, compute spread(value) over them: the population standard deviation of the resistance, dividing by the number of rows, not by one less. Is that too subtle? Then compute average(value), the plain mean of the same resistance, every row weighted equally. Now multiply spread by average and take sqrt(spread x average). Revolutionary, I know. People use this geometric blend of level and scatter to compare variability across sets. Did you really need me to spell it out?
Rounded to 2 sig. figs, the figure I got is 21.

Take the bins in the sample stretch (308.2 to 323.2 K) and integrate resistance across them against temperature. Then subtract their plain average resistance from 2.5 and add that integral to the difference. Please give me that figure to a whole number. 917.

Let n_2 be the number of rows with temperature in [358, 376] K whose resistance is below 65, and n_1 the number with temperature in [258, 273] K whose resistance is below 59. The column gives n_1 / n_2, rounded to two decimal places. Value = 0.71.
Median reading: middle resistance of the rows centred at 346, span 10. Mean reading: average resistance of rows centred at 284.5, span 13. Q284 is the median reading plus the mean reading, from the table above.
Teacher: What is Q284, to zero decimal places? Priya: 131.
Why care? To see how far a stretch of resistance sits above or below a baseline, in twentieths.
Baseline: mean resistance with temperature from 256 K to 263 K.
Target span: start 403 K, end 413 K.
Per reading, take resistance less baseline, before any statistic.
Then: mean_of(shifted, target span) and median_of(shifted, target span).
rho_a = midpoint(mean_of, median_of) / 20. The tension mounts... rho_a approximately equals 0.85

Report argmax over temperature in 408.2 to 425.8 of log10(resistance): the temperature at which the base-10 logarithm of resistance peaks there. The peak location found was 412.0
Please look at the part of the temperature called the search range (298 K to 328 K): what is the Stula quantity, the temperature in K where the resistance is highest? 314.5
